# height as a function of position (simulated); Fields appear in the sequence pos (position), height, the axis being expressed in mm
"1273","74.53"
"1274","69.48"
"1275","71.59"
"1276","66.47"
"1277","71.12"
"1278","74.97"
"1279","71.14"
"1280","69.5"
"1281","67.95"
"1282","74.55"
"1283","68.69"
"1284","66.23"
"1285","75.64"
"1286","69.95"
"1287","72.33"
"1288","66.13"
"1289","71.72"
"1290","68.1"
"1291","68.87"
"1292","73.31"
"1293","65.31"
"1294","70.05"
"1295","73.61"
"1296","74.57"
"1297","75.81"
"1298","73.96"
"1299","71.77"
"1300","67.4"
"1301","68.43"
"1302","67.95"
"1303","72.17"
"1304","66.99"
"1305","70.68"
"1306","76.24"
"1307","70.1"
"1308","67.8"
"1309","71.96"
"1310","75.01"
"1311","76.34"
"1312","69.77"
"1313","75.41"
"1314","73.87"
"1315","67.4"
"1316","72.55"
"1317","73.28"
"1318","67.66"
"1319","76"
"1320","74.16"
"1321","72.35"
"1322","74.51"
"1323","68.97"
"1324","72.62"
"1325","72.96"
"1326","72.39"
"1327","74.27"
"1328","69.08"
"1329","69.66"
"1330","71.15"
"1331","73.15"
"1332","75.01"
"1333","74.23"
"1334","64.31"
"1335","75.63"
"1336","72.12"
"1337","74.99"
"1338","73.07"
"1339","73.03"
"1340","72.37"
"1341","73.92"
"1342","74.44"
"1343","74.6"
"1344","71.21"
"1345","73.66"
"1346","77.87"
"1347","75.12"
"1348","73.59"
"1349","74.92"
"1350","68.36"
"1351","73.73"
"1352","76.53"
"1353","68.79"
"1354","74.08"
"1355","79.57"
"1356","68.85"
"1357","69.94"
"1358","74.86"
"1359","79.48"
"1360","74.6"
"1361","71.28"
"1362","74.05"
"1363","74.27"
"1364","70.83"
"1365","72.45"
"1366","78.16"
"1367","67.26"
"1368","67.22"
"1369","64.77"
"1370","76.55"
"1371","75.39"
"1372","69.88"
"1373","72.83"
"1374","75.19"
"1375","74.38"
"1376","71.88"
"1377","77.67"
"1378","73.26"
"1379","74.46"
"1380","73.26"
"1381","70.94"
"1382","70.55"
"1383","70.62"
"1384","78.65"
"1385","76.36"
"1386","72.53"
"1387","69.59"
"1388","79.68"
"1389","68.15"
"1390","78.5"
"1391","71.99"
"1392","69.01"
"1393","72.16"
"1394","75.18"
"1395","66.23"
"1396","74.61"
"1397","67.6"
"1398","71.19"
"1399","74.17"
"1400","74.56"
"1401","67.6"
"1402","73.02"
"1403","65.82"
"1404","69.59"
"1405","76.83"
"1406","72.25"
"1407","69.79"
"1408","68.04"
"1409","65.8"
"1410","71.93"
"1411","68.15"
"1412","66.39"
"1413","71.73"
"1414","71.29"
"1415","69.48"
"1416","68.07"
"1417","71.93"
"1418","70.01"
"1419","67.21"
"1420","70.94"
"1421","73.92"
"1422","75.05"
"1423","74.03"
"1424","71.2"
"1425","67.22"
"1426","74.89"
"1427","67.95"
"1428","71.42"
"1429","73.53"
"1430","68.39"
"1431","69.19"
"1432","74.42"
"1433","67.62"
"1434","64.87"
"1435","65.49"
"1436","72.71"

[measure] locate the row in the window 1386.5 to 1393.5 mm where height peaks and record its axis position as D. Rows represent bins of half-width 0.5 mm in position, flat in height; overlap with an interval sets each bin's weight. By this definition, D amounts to 1388 mm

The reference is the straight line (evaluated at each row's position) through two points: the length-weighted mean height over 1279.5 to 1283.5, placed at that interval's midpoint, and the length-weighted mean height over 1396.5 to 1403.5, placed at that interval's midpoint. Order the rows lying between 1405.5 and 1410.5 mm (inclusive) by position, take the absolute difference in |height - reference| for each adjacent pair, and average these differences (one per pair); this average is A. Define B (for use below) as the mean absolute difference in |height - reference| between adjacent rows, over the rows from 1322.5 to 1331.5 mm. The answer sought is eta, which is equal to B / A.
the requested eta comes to 0.6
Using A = 2.08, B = 1.1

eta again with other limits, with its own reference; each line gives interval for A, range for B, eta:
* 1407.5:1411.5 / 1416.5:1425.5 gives 1.0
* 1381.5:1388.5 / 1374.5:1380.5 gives 0.8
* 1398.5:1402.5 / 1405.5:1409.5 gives 2.5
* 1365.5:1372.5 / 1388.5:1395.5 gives 1.2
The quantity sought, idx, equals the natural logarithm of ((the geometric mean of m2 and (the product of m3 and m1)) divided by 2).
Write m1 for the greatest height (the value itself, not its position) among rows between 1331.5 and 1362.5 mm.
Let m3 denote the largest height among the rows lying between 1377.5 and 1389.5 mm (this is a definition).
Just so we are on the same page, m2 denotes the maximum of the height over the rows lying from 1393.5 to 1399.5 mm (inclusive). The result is 5.84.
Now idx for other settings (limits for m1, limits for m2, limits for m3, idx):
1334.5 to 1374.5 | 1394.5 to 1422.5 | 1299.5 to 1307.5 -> 5.83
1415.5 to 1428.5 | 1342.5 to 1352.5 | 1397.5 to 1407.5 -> 5.81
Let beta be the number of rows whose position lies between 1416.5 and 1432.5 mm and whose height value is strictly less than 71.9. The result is 9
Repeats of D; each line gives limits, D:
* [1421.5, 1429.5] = 1422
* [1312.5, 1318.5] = 1313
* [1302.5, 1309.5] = 1306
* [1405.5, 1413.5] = 1406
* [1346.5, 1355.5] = 1355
